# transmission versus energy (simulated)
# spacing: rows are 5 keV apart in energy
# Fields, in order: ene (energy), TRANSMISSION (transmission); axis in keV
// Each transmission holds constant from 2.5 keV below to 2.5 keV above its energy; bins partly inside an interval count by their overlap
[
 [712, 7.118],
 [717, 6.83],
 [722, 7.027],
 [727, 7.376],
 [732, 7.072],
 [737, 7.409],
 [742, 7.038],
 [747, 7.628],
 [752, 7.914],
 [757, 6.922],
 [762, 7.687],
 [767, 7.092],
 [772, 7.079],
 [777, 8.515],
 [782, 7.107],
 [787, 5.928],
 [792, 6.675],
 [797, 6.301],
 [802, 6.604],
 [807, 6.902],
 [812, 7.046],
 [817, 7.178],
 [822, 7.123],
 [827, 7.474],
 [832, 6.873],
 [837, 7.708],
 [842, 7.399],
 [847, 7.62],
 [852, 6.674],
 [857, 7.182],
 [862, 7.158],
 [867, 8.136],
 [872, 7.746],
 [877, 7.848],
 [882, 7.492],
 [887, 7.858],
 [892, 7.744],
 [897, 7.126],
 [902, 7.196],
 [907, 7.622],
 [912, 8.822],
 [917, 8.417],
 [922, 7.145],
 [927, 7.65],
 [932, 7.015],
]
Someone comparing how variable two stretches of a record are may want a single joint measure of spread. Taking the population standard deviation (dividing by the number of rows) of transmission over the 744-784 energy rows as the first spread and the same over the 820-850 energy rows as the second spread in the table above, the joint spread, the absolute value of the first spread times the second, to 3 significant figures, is 0.147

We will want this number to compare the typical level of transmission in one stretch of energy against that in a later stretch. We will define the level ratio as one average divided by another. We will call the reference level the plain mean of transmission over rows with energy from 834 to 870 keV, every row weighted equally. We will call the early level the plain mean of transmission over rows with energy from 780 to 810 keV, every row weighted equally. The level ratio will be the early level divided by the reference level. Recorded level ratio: 0.89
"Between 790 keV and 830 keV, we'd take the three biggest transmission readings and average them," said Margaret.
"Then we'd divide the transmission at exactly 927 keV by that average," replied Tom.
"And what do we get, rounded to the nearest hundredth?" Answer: 1.05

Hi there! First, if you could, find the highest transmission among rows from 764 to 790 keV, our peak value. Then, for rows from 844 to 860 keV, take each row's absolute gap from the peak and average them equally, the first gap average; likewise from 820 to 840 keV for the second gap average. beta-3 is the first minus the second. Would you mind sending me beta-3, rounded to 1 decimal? 0.1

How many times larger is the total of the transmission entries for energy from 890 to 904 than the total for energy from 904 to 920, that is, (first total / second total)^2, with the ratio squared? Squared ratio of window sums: 0.79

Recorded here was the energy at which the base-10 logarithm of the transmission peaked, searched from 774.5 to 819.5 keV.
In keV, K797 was 777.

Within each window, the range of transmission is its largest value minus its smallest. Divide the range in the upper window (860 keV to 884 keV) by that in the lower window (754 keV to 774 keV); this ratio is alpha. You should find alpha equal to 1.3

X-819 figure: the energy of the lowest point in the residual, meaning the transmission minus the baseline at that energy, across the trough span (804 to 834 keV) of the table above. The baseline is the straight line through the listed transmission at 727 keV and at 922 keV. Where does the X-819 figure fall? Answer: 807 keV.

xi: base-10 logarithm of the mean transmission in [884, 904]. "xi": 0.874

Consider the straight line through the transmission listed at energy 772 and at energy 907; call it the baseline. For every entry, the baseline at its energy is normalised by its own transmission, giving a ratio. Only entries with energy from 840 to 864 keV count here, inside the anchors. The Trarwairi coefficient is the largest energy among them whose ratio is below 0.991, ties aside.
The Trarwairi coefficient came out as 847 keV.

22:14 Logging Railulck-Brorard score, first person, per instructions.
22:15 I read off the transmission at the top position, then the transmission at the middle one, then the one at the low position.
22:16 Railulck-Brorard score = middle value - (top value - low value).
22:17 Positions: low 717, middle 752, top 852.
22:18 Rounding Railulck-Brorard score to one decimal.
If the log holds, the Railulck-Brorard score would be 8.1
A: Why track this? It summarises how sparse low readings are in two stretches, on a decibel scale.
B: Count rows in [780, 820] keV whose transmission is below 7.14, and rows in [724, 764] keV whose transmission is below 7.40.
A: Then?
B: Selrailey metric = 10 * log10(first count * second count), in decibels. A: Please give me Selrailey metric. 14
